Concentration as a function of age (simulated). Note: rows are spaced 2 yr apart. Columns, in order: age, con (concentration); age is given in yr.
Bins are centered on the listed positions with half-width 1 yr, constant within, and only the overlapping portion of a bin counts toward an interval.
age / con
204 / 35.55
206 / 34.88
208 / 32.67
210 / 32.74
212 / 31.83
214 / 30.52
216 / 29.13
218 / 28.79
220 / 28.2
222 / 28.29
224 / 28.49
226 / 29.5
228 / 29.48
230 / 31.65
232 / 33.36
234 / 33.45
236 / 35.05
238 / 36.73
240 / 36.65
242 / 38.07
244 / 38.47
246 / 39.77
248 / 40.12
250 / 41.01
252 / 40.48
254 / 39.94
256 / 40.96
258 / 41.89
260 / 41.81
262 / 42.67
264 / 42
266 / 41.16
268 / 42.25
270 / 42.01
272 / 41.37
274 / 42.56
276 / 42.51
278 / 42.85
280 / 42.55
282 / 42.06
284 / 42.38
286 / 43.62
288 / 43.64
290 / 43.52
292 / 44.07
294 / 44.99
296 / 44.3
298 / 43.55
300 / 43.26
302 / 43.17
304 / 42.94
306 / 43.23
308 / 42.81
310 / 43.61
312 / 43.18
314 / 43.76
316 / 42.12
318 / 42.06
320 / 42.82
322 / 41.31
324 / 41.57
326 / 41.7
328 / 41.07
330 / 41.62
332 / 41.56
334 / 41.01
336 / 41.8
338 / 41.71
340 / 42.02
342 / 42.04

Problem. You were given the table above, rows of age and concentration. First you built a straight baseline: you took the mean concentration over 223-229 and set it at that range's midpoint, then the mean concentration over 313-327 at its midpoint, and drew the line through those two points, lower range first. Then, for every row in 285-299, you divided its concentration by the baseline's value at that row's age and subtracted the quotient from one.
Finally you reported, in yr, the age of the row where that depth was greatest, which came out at 298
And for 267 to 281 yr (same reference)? 280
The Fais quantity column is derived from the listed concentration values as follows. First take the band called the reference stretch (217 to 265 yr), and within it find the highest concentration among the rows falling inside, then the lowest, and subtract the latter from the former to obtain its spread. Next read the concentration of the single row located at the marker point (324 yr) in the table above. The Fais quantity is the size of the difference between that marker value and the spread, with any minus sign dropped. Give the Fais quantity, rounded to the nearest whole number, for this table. 27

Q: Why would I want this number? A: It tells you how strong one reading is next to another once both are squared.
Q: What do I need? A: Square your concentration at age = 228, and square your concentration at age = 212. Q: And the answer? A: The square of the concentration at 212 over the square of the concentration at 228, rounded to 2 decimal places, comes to 1.17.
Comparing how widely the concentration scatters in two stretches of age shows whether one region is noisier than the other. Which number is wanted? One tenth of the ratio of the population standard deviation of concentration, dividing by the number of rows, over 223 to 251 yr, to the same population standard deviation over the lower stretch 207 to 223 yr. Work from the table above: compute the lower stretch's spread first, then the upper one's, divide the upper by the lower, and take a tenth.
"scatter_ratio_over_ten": 0.23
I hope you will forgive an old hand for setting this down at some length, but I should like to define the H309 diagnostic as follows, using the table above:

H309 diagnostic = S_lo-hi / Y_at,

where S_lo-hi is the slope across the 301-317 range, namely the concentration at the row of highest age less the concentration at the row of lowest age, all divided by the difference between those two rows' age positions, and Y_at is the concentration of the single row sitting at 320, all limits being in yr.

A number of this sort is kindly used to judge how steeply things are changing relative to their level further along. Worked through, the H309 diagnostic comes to -0.002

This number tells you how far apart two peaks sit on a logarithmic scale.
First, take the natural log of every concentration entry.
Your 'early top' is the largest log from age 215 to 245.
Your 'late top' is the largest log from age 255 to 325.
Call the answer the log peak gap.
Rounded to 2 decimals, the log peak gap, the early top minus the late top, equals -0.16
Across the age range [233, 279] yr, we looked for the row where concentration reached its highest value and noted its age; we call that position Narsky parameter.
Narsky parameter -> 278 yr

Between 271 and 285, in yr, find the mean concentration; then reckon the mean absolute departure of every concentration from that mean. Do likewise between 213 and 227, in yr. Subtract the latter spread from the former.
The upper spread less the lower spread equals -0.28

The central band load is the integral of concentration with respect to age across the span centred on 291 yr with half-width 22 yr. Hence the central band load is 1896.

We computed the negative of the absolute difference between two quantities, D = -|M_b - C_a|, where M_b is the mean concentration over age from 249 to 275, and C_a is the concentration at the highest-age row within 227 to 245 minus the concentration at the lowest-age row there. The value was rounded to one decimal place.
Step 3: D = -32.6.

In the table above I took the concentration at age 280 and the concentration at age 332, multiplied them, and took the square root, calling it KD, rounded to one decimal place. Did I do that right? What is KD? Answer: 42.1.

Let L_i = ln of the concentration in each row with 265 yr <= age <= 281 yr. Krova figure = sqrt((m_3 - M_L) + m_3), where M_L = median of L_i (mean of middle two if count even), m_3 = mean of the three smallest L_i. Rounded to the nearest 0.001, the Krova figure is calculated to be 1.925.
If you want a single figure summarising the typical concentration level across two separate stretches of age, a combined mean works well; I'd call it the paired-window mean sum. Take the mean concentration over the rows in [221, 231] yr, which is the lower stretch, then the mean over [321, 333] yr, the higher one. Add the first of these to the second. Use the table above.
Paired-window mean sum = 71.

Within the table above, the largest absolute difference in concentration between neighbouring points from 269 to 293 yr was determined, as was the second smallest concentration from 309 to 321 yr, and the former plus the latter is 43.4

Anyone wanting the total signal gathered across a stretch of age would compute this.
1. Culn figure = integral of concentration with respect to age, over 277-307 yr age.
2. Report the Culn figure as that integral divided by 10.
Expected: 130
